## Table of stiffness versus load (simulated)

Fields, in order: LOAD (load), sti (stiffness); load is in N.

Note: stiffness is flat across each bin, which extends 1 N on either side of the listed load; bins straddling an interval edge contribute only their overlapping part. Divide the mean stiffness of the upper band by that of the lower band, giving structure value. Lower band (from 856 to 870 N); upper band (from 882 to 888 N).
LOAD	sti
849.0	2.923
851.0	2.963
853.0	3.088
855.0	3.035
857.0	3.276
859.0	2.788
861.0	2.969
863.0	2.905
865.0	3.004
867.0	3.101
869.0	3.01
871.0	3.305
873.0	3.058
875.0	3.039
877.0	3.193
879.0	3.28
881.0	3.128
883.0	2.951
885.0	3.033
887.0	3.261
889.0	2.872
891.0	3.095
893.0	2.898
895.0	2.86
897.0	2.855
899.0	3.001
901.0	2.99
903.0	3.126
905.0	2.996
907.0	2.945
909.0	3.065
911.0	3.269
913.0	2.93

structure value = 1.02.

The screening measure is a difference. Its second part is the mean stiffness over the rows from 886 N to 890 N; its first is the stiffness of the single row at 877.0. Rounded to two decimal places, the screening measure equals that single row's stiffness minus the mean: 0.13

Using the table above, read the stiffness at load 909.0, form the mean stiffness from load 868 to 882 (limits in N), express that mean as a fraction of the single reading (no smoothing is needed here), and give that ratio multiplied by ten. 10.26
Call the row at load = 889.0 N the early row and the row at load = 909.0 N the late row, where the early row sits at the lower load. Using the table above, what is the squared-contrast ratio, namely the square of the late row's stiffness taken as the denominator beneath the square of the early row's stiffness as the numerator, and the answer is 0.88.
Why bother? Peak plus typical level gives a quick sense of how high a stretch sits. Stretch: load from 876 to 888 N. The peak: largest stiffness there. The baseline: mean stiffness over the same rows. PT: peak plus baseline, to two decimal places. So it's 6.42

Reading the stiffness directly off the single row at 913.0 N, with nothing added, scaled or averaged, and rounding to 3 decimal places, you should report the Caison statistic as 2.930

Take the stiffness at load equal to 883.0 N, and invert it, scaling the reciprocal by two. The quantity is 0.678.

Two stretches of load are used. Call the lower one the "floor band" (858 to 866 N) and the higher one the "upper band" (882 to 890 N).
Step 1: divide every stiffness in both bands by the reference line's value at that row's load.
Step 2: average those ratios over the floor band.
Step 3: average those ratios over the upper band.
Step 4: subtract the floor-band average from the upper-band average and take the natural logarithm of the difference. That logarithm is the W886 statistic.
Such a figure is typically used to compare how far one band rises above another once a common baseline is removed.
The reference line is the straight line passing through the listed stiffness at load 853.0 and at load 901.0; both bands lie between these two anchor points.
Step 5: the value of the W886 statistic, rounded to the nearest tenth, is -2.9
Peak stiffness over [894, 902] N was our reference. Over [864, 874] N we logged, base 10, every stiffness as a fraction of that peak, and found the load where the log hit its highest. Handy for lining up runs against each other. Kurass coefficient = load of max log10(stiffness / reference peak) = 871.0 N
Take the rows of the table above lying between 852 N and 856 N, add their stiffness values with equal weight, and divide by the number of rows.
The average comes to 3.06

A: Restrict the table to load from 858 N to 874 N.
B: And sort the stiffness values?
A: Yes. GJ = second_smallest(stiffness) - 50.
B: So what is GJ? -47.1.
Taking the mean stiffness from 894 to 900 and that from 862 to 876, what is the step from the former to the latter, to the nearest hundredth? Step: 0.15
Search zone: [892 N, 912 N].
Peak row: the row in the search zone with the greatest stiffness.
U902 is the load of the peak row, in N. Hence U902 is 911.0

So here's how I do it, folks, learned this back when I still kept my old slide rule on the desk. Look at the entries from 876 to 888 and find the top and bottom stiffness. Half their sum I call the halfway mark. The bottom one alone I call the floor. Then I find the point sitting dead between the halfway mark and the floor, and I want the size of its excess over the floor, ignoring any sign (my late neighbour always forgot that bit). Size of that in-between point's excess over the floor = 0.082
